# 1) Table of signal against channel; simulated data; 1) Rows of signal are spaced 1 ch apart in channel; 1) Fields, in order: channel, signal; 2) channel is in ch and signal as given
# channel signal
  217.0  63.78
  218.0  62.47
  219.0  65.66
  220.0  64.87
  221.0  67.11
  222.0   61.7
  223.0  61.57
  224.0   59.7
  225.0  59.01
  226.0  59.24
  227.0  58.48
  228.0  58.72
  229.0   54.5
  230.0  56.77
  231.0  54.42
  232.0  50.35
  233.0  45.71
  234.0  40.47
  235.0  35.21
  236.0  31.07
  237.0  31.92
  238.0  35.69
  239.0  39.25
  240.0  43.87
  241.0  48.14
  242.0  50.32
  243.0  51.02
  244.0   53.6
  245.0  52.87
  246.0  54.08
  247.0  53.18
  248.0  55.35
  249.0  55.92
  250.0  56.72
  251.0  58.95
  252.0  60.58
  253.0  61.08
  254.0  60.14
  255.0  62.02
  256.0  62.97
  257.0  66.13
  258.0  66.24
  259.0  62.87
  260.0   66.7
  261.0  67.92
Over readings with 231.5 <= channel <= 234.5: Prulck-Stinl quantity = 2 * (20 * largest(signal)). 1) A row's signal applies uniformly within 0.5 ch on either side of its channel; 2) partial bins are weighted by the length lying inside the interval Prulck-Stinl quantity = 2014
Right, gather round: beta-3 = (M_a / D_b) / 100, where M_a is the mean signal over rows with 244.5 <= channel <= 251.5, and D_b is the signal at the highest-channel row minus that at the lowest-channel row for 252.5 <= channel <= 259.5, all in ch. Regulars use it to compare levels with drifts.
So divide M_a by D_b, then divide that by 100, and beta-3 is 0.309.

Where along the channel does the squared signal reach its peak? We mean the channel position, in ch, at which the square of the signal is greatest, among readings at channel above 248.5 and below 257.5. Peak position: 257.0 ch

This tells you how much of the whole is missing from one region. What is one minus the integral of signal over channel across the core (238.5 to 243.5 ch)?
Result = -232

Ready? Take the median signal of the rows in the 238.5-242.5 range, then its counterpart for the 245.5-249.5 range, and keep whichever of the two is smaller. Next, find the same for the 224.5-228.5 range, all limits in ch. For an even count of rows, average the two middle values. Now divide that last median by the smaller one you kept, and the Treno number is 1.28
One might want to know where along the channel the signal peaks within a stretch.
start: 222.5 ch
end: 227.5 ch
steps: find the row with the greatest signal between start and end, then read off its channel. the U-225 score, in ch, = 223.0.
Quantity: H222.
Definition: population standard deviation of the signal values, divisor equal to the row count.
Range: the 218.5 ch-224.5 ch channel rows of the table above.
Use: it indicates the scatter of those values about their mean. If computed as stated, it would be 2.6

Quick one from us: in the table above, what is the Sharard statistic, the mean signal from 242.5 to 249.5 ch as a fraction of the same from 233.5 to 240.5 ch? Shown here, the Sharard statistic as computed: 1.5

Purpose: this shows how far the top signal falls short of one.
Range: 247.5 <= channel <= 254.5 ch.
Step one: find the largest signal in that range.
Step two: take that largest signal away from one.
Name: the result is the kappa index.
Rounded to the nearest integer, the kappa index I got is -60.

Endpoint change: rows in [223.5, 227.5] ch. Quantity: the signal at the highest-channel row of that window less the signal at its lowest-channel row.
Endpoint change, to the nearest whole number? -1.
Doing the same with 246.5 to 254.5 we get 7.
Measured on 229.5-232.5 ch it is -6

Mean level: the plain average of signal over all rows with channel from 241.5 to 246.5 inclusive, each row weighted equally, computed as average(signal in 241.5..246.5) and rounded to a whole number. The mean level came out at 52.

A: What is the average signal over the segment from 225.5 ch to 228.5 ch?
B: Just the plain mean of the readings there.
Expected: 59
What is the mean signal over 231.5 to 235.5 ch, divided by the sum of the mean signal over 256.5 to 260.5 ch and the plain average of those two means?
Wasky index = 0.36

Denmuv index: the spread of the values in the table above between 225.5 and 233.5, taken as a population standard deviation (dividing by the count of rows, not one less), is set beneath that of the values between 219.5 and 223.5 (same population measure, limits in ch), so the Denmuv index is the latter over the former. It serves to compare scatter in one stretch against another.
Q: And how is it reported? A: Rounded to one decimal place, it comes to 0.5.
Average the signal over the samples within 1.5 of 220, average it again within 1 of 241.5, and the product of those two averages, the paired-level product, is 3243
